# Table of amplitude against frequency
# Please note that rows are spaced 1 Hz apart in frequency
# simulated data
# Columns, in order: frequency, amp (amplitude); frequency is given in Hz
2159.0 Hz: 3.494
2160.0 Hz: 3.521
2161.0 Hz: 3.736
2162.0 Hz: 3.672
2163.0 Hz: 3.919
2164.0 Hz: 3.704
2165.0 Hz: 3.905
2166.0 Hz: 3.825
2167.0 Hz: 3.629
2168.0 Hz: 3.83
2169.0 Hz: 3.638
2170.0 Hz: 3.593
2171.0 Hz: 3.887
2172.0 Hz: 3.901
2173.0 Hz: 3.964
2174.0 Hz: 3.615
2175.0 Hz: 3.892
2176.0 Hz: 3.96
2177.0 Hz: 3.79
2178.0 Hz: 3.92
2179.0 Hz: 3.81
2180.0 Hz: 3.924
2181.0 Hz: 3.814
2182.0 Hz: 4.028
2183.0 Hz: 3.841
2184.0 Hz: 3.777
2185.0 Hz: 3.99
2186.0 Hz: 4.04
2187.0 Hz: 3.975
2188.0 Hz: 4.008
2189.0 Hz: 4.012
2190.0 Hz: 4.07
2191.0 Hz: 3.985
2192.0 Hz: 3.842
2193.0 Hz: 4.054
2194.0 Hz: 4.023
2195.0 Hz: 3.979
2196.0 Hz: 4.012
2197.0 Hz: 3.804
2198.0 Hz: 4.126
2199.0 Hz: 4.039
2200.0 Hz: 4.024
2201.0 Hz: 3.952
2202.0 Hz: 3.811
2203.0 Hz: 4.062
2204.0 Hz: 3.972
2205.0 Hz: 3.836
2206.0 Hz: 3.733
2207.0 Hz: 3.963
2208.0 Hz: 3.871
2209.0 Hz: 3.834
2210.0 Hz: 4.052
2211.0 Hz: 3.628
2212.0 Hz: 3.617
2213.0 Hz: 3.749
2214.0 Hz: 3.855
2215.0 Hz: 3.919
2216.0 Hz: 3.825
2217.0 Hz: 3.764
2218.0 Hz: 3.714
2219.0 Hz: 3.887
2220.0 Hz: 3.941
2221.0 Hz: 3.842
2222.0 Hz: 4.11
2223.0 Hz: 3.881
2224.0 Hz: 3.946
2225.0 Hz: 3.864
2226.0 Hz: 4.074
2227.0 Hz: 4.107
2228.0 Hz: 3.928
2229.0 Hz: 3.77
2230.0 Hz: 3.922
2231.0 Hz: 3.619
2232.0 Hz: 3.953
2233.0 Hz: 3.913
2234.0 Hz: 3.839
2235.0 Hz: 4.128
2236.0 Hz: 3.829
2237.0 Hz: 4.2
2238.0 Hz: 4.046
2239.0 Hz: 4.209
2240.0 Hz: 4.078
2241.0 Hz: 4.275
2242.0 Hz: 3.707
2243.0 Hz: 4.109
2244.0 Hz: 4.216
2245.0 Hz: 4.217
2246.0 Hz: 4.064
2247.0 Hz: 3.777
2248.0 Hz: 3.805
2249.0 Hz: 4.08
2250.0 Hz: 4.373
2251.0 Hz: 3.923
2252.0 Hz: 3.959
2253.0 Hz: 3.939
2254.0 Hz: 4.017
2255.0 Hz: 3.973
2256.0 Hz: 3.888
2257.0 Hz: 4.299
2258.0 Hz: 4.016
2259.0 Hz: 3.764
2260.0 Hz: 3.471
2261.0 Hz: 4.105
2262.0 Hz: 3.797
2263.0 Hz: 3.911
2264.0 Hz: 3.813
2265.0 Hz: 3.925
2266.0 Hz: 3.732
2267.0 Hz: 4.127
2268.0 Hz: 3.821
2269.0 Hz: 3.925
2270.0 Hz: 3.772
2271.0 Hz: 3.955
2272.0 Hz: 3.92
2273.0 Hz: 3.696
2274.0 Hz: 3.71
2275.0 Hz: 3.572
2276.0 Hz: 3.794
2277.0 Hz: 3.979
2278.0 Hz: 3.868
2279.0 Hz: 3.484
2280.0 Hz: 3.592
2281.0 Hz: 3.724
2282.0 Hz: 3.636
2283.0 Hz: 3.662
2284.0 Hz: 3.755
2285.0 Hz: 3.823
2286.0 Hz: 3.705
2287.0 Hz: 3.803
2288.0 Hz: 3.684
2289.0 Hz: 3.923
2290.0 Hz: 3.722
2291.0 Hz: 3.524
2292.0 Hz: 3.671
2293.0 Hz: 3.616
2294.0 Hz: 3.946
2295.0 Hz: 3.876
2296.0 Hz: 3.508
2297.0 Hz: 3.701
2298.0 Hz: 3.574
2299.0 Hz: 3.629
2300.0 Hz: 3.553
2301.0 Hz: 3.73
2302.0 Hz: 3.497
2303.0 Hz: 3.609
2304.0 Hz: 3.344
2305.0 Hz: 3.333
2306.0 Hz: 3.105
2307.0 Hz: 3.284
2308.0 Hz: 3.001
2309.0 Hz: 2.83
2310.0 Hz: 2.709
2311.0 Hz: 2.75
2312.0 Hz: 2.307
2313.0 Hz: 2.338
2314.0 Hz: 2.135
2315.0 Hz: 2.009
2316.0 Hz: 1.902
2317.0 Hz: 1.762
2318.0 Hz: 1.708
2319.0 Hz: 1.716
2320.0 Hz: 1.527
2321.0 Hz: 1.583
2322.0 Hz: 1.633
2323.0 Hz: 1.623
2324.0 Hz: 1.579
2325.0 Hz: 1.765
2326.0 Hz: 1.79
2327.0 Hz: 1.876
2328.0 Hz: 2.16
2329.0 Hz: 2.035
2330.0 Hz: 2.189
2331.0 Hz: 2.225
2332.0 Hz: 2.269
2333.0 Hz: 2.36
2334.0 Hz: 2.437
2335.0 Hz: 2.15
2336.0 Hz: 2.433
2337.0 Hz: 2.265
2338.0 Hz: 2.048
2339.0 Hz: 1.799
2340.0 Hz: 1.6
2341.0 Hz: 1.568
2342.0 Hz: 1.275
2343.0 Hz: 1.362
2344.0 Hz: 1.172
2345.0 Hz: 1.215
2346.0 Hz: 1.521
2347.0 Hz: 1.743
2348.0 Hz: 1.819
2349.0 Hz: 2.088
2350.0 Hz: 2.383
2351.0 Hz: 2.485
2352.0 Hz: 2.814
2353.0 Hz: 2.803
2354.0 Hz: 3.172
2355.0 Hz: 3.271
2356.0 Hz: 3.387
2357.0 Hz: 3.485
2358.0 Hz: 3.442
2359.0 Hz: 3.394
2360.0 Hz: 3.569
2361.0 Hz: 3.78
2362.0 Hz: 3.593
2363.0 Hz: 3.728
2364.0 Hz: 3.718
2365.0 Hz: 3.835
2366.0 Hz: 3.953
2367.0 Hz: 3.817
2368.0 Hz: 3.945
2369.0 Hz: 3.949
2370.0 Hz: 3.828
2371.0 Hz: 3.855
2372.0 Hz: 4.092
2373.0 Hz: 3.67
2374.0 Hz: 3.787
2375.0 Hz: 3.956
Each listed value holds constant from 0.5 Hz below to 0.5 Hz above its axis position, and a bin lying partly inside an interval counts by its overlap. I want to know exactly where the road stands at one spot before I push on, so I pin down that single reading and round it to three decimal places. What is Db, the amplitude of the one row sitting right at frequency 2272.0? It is 3.920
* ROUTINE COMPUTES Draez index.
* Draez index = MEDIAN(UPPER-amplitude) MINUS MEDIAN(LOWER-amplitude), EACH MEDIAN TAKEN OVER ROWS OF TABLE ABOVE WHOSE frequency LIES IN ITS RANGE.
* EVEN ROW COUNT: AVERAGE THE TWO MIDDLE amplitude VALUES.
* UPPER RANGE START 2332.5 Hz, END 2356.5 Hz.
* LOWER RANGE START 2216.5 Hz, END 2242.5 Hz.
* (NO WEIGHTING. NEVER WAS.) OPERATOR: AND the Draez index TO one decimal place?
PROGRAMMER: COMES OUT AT -1.8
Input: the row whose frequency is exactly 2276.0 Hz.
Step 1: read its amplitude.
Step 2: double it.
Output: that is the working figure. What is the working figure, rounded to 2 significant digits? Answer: 7.6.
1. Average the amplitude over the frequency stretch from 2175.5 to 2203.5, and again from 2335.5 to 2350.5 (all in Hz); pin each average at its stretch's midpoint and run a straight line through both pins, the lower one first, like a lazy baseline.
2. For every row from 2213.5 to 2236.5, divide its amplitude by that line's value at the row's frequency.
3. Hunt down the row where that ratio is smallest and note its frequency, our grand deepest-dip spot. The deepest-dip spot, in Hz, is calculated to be 2218.0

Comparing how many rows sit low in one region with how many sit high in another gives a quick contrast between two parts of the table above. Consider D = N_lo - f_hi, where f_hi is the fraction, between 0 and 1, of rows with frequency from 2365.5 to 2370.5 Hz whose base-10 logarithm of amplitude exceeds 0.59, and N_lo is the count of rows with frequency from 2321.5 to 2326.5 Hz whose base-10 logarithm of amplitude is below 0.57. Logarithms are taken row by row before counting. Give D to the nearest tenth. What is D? 4.4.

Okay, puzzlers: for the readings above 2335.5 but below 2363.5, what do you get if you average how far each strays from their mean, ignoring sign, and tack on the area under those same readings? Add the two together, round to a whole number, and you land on 70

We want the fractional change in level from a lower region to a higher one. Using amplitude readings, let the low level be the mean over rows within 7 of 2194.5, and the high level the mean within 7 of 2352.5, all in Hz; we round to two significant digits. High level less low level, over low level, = -0.32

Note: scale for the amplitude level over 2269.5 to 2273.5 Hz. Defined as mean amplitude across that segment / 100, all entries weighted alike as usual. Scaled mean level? 0.0384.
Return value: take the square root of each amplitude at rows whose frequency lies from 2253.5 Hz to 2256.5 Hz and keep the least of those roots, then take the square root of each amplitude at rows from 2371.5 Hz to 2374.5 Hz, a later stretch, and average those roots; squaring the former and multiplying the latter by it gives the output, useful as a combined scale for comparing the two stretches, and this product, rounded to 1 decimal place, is 7.6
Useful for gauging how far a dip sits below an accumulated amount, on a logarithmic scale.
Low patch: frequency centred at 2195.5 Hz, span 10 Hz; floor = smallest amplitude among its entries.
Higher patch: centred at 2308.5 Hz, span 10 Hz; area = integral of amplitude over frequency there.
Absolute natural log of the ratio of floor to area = 2.03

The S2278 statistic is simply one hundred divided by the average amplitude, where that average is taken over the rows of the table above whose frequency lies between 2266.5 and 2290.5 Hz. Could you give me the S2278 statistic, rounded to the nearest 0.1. 26.5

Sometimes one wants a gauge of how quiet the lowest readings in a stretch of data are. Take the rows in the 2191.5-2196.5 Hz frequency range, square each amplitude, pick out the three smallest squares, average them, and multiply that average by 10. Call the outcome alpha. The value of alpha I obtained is 156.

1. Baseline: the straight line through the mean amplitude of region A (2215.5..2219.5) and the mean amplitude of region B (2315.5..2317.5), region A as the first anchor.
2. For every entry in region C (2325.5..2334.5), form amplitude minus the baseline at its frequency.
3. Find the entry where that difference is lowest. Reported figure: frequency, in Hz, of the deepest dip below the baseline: 2326.0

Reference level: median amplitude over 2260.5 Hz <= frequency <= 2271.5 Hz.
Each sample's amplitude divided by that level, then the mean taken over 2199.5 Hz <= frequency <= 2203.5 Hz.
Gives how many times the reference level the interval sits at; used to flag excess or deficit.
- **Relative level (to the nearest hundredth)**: 1.01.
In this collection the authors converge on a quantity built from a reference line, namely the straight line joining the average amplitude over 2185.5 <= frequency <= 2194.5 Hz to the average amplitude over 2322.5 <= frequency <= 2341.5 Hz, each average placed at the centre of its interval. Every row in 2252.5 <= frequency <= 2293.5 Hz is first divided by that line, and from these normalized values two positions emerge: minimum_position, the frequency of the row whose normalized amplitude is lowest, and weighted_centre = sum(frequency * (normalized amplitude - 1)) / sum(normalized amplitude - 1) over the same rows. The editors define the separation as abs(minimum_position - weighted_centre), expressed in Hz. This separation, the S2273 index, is 14.6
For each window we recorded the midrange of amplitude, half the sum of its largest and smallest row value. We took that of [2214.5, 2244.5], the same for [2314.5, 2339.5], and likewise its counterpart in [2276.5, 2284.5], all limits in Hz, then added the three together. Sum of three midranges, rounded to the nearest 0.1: 9.7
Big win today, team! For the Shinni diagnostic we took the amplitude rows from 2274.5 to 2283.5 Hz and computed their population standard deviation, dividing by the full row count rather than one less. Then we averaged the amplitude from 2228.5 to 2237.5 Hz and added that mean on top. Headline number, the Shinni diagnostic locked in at 4.06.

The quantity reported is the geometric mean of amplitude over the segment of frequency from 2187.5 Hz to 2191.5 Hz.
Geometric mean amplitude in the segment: 4.0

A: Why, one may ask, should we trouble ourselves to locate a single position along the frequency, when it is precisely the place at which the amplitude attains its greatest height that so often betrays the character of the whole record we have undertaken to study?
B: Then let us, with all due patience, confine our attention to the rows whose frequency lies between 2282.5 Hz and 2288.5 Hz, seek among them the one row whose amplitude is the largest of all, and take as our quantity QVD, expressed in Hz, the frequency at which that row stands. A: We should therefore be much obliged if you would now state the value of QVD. 2285.0 Hz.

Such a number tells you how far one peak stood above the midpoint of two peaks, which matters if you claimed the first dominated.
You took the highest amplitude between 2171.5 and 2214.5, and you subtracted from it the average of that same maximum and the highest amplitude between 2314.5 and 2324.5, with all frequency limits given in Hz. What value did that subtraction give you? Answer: 1.1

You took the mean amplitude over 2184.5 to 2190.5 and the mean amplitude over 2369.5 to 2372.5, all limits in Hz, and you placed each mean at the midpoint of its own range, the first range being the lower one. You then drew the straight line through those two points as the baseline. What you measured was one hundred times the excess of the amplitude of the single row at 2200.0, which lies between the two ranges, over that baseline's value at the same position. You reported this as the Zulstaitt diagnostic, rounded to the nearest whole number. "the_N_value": 1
